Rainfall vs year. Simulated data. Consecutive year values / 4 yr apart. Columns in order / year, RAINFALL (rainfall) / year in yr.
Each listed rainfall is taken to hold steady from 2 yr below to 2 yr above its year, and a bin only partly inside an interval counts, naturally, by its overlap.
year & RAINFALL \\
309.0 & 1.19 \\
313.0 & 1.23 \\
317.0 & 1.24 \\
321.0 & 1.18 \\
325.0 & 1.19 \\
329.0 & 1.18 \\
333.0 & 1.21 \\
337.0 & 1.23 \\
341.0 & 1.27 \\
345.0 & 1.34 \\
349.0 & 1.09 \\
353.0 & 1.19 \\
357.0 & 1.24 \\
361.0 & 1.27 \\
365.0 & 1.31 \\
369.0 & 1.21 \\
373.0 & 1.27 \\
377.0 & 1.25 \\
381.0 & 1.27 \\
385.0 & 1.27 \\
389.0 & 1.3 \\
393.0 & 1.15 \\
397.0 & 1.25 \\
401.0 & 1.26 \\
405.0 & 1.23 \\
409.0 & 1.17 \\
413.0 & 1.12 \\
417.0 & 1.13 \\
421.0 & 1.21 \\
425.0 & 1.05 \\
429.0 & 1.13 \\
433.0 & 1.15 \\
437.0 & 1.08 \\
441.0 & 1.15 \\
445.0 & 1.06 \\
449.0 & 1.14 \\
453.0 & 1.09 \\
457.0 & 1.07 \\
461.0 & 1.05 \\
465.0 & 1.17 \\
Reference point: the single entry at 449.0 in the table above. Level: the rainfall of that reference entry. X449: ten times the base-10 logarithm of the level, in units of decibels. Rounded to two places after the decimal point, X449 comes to 0.57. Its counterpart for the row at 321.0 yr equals 0.72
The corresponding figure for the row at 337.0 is 0.90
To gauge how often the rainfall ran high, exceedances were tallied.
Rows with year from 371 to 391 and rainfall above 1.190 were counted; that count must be 5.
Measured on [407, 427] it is 1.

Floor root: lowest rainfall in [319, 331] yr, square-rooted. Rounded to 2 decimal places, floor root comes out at 1.09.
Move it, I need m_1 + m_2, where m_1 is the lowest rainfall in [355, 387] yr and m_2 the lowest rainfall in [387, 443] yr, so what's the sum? 2.26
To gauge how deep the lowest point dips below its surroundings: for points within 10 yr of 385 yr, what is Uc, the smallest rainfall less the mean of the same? -0.098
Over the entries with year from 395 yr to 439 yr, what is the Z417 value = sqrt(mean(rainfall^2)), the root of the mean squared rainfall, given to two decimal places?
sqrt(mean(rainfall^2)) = 1.16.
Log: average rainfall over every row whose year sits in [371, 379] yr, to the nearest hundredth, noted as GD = 1.26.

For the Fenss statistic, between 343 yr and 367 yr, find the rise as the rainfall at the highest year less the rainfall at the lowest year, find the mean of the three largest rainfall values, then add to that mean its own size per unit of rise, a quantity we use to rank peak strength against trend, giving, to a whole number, -42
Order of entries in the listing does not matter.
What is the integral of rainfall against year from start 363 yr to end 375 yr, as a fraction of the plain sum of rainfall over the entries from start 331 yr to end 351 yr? 2.5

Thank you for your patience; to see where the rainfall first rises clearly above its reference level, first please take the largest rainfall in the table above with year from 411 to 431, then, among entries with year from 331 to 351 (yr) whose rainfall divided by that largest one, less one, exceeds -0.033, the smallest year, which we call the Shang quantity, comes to 333.0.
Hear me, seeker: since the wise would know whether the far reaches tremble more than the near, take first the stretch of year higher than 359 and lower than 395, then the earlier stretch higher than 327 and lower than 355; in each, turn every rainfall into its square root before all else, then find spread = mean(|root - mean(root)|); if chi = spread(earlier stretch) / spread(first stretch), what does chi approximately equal 1.6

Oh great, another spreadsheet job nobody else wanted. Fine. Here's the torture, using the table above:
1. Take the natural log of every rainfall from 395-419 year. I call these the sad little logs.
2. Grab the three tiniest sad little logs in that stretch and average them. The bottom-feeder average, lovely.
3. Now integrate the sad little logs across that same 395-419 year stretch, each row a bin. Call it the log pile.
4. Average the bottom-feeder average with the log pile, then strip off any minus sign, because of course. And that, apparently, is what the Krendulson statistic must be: 2.2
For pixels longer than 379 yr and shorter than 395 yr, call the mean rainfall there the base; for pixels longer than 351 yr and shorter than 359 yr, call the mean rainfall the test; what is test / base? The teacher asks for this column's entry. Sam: 0.97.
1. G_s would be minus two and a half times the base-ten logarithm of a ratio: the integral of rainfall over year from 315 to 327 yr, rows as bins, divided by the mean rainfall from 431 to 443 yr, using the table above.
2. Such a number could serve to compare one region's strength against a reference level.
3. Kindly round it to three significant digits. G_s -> -2.77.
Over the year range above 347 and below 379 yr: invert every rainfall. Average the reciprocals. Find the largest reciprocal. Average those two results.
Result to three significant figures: 0.867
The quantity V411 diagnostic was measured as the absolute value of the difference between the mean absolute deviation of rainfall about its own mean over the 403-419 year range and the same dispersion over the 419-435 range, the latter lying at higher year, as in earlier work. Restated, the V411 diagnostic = 0.0075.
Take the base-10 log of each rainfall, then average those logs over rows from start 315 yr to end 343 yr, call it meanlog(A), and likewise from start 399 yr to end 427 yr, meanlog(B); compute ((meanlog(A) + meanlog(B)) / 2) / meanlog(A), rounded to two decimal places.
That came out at 0.89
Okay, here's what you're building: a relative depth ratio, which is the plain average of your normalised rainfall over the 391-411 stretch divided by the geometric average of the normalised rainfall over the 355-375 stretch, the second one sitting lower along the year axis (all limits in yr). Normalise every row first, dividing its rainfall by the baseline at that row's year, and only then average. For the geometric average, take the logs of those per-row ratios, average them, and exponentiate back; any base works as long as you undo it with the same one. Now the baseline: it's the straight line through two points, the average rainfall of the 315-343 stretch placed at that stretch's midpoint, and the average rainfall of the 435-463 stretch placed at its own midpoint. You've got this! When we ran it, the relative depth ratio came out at 0.99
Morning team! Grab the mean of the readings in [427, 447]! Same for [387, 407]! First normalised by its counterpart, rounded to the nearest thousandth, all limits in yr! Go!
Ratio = 0.900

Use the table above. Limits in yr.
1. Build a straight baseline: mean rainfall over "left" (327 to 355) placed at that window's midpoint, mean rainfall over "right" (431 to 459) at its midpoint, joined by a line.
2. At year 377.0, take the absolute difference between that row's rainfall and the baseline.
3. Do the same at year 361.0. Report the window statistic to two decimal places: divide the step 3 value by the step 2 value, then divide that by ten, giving 0.10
